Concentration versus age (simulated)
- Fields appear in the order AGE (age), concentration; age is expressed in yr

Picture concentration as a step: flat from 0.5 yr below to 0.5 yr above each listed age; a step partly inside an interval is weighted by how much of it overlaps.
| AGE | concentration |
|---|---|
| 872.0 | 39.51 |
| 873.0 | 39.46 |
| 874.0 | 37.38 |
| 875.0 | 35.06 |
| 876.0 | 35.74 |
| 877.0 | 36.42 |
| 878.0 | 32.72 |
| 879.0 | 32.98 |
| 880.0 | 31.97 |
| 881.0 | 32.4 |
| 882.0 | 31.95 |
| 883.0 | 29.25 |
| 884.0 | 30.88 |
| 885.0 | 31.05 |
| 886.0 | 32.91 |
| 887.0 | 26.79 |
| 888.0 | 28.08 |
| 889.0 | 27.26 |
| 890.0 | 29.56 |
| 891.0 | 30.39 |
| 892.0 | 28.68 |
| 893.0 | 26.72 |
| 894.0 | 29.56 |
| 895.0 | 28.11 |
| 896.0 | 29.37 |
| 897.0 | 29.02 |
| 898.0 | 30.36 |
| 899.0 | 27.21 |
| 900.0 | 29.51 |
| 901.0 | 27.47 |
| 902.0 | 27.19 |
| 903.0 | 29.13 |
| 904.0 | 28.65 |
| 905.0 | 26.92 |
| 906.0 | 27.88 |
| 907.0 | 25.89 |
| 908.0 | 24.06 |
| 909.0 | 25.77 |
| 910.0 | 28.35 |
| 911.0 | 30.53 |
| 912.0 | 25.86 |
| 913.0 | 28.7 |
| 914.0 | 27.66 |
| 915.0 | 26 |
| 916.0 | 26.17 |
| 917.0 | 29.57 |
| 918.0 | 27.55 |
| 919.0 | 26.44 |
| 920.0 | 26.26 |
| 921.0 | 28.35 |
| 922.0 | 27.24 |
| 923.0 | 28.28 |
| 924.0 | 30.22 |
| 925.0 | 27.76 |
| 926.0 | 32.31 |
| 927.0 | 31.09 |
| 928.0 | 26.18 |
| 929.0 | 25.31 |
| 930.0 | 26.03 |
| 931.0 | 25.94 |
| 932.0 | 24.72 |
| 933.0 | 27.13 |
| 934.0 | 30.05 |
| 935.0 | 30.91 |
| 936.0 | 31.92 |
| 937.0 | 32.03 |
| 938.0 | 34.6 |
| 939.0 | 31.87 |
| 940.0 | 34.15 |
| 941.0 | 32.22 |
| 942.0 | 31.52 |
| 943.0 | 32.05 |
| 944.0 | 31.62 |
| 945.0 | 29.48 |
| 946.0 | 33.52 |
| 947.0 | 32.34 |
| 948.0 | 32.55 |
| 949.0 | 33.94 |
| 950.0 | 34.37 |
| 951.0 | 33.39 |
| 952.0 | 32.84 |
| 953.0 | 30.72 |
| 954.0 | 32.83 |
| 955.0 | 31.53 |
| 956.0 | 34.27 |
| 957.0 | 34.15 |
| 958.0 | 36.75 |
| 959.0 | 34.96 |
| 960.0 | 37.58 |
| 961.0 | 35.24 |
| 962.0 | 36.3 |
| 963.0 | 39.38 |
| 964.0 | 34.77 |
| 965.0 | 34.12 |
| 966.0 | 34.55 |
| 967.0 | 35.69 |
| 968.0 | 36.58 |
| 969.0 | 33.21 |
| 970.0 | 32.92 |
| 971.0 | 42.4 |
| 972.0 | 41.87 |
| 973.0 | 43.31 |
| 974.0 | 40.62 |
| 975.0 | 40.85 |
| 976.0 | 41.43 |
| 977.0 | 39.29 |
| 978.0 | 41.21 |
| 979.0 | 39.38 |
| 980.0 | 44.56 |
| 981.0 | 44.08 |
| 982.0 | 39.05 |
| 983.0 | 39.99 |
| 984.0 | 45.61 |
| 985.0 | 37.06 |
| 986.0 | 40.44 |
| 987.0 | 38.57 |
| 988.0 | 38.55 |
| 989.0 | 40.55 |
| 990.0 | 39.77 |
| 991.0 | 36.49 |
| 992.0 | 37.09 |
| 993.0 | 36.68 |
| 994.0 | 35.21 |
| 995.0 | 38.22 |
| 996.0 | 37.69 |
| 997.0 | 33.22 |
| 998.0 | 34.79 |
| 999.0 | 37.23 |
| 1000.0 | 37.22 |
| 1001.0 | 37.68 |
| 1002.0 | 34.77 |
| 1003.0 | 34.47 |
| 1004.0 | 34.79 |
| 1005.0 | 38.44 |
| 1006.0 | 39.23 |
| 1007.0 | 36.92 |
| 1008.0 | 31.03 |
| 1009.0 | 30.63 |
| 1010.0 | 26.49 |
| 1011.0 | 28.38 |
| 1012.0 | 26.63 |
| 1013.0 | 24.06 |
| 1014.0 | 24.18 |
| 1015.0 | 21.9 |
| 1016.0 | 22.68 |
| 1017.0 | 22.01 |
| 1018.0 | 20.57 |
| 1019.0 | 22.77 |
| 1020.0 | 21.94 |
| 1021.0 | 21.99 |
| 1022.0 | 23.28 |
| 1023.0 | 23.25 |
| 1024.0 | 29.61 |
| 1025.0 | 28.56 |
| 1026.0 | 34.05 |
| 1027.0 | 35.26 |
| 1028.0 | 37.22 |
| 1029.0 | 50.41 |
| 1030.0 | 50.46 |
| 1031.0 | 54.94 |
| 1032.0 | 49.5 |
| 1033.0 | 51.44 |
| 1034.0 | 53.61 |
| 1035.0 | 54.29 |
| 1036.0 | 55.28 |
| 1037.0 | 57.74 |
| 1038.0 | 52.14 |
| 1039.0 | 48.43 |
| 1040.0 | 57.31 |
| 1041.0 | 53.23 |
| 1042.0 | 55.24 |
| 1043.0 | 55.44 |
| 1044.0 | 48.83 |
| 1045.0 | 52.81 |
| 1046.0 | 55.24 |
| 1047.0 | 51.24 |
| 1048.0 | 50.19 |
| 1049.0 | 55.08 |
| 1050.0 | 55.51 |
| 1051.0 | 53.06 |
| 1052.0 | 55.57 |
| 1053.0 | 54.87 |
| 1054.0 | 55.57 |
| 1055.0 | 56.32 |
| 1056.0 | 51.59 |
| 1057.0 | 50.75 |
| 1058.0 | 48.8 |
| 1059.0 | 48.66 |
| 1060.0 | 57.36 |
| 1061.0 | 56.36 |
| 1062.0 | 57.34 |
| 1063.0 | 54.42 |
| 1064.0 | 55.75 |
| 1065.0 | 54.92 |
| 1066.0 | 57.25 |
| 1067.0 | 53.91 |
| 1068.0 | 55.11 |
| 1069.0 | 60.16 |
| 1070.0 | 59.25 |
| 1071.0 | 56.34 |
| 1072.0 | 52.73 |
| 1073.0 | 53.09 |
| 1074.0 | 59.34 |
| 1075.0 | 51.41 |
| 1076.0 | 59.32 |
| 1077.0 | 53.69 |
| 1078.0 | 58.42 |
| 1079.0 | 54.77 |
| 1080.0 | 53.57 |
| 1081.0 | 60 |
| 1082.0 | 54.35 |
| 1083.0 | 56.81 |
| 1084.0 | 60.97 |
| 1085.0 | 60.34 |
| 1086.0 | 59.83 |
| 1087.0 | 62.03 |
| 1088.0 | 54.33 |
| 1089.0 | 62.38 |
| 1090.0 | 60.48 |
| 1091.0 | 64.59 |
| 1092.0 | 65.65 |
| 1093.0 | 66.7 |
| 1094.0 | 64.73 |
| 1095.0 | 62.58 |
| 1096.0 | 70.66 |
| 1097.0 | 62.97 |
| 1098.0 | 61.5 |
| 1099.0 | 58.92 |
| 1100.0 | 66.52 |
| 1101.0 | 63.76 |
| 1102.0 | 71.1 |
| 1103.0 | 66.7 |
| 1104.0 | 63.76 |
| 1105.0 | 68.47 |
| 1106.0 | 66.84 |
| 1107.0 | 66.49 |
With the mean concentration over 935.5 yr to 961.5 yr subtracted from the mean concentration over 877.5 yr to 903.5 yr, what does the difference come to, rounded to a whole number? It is -4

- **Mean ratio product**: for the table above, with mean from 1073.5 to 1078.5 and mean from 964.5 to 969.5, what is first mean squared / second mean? 91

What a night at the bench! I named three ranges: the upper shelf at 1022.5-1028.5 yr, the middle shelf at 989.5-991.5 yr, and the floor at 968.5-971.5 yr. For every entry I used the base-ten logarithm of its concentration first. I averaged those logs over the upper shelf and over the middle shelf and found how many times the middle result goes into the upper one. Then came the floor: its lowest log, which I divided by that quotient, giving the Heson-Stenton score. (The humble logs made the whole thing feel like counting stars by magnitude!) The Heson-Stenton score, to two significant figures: 1.6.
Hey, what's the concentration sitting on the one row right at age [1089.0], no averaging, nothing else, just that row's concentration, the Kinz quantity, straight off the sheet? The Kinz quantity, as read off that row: 62.38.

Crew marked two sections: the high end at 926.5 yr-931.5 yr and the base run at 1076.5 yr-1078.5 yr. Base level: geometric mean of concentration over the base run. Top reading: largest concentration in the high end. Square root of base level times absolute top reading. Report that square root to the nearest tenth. 41.7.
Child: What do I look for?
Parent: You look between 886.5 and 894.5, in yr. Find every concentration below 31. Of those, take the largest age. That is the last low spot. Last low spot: 894.0 yr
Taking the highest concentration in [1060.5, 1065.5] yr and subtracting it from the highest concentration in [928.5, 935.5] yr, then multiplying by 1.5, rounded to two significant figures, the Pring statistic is -40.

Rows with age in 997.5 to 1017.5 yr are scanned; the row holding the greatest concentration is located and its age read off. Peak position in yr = 1006.0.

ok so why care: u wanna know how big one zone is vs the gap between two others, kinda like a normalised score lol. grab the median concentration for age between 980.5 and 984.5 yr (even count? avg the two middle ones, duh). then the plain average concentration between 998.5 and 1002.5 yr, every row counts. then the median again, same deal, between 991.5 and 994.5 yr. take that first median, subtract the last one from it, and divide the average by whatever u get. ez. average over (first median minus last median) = 6.9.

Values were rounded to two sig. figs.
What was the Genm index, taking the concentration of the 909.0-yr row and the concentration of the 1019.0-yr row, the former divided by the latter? 1.1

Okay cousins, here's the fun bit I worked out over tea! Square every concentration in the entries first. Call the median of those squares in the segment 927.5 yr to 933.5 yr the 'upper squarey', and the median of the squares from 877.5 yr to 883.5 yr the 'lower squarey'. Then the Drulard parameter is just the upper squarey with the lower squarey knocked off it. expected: -361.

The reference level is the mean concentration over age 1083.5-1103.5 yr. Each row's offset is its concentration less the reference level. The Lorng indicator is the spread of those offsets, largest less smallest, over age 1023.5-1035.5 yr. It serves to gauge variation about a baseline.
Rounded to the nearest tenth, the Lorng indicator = 26.4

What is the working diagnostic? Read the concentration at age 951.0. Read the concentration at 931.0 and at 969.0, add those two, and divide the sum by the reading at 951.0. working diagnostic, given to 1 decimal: 1.8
